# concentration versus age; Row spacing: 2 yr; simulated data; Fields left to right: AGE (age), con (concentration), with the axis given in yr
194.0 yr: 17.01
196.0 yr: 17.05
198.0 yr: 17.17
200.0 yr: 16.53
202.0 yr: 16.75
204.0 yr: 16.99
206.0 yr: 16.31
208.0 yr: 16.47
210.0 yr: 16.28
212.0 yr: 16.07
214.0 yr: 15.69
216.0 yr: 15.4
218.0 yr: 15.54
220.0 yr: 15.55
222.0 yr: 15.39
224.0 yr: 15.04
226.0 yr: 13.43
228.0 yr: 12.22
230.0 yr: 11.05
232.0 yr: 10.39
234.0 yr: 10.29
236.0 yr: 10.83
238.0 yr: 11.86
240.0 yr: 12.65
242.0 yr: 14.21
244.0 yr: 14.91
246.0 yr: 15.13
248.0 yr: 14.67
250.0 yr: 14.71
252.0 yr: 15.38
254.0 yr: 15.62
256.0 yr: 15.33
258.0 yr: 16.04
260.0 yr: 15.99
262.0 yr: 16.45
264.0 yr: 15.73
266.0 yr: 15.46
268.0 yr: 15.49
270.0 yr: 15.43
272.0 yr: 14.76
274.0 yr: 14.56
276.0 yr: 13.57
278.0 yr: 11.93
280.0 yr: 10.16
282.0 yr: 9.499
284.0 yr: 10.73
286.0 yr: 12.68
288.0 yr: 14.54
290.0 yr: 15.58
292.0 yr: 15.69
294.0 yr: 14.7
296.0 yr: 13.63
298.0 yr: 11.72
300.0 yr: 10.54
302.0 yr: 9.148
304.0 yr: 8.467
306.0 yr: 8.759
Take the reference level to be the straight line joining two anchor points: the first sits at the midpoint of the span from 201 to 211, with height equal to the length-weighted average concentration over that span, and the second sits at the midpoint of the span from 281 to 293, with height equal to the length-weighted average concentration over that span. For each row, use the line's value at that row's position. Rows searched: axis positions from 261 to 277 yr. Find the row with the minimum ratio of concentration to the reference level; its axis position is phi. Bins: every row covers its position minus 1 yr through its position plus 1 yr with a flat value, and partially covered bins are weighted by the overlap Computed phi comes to 276.0 yr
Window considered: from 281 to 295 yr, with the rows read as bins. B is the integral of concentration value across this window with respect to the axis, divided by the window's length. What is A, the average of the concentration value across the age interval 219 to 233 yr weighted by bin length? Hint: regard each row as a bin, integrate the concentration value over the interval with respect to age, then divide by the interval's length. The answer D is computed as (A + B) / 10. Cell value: 2.66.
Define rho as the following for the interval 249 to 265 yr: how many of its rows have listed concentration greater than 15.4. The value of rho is 5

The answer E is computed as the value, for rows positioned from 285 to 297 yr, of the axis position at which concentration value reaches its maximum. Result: 292.0 yr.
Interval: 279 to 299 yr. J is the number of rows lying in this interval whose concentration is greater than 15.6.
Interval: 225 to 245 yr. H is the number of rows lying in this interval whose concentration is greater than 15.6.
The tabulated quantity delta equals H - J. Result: -1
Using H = 0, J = 1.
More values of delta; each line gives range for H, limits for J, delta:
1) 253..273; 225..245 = 5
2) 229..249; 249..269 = -5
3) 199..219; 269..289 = 8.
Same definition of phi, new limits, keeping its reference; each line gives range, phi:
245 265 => 248.0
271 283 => 282.0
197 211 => 200.0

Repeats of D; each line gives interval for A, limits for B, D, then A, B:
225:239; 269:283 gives 2.43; 11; 12.8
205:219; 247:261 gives 3.14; 16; 15.4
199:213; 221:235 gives 2.90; 16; 12.5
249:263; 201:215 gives 3.20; 16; 16.4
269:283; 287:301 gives 2.66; 13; 13.8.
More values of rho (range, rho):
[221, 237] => 0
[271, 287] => 0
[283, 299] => 2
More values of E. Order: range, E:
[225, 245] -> 244.0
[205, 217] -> 208.0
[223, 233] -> 224.0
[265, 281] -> 268.0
